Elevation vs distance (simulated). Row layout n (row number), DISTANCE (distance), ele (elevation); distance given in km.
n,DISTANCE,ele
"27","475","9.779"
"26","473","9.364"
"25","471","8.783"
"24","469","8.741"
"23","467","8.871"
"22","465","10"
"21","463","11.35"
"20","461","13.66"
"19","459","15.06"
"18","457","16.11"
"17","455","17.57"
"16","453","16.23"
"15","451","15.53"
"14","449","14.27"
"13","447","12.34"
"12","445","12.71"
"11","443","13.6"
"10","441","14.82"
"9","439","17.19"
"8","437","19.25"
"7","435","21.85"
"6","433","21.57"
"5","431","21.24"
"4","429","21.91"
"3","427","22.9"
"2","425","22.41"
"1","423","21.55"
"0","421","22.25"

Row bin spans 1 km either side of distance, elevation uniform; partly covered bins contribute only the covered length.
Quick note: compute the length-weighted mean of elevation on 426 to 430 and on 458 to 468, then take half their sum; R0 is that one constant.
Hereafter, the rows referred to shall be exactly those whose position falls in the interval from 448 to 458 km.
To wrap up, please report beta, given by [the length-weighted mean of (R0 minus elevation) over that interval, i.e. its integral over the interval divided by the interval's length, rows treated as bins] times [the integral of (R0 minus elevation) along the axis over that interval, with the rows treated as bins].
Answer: 13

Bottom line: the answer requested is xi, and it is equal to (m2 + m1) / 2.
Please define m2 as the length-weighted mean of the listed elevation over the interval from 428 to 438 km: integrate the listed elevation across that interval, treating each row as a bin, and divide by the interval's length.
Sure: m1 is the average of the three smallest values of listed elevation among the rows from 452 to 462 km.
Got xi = 18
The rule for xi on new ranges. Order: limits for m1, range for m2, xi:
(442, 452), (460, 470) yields 12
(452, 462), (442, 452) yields 14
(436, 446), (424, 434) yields 18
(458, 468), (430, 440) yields 15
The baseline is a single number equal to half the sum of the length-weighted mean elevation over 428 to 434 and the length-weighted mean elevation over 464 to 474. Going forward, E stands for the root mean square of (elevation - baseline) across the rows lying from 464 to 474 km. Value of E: 6.2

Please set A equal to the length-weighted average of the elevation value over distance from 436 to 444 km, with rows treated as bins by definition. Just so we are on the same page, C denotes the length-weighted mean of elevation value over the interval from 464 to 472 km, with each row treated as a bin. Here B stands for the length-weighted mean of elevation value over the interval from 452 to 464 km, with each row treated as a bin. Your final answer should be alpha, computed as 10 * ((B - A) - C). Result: -103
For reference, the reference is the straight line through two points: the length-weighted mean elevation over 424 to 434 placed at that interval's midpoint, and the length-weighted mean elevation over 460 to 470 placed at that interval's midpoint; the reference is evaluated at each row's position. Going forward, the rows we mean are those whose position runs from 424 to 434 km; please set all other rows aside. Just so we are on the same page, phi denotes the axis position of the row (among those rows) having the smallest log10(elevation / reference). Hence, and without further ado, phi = 425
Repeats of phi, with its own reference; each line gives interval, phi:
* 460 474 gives 467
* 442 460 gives 445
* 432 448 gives 445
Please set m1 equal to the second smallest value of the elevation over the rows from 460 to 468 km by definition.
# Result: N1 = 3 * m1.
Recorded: 30.0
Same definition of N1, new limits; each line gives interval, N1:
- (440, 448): 38.1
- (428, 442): 51.6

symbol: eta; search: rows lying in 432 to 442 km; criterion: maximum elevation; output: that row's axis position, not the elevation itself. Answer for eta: 435 km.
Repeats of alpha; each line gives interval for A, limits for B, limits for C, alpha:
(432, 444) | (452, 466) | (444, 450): -169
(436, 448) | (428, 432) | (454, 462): -90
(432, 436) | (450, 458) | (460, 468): -163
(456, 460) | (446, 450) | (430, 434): -237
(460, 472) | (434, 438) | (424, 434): -117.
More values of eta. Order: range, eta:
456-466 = 457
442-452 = 451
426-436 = 427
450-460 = 455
